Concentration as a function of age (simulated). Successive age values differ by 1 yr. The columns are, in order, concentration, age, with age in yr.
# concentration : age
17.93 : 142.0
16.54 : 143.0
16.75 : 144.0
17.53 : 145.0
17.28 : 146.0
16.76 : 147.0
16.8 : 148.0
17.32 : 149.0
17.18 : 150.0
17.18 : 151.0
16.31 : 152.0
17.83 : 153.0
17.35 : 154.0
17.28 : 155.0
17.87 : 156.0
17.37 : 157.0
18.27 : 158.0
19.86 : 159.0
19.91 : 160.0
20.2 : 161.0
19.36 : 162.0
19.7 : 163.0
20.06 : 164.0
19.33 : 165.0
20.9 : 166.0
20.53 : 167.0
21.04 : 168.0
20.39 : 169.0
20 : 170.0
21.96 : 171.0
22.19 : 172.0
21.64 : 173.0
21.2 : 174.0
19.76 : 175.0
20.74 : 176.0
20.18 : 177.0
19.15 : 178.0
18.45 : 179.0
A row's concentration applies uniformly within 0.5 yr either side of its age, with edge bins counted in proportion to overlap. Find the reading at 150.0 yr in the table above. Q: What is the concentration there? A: 17.18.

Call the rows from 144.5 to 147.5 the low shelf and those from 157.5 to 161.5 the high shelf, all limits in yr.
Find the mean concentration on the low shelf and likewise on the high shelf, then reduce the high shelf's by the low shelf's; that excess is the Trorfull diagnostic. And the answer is 2.4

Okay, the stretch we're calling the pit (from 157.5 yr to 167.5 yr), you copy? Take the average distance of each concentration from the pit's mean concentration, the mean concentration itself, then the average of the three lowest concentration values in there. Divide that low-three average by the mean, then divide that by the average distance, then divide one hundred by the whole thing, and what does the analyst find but 54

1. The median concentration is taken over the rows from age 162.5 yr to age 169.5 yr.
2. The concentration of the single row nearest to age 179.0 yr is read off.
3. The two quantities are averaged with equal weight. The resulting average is 19.4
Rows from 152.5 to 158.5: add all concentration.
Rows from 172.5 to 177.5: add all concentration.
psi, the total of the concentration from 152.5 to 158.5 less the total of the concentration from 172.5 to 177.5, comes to 2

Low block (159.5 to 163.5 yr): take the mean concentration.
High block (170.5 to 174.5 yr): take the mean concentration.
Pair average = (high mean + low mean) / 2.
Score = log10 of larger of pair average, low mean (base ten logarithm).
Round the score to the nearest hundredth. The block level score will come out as 1.32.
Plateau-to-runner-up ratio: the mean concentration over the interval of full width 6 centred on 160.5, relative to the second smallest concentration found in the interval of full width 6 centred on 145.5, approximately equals 1.167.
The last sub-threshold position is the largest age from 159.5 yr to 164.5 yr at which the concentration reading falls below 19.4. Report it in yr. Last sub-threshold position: 162.0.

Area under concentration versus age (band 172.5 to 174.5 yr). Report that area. 43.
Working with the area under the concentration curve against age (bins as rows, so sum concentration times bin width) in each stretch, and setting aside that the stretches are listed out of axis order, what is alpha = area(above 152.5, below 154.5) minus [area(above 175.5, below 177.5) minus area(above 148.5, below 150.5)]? 28.8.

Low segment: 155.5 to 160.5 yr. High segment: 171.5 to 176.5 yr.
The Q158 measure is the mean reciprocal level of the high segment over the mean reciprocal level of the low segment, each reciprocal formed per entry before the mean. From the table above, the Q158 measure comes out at 0.883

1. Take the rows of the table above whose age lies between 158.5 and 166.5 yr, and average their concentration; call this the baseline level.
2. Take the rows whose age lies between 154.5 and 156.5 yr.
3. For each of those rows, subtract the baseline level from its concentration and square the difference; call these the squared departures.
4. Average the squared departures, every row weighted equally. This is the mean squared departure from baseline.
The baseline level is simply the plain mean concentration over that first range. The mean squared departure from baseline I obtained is 5.6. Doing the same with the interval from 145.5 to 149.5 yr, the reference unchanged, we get 8.3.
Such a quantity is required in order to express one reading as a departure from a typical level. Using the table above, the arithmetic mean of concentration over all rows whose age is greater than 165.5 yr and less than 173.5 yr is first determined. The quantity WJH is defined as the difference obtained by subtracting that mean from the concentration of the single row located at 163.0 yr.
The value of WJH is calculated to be -1.4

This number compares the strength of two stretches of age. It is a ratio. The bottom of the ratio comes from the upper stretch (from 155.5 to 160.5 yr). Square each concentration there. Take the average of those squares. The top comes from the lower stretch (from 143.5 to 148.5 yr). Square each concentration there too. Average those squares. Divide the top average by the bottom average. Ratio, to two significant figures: 0.83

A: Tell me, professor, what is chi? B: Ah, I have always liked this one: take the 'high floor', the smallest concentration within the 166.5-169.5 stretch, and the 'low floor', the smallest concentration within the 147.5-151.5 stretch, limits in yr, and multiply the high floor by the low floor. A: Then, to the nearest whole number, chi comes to 343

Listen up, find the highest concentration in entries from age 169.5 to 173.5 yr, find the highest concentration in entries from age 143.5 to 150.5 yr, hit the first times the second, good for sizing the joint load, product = 389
